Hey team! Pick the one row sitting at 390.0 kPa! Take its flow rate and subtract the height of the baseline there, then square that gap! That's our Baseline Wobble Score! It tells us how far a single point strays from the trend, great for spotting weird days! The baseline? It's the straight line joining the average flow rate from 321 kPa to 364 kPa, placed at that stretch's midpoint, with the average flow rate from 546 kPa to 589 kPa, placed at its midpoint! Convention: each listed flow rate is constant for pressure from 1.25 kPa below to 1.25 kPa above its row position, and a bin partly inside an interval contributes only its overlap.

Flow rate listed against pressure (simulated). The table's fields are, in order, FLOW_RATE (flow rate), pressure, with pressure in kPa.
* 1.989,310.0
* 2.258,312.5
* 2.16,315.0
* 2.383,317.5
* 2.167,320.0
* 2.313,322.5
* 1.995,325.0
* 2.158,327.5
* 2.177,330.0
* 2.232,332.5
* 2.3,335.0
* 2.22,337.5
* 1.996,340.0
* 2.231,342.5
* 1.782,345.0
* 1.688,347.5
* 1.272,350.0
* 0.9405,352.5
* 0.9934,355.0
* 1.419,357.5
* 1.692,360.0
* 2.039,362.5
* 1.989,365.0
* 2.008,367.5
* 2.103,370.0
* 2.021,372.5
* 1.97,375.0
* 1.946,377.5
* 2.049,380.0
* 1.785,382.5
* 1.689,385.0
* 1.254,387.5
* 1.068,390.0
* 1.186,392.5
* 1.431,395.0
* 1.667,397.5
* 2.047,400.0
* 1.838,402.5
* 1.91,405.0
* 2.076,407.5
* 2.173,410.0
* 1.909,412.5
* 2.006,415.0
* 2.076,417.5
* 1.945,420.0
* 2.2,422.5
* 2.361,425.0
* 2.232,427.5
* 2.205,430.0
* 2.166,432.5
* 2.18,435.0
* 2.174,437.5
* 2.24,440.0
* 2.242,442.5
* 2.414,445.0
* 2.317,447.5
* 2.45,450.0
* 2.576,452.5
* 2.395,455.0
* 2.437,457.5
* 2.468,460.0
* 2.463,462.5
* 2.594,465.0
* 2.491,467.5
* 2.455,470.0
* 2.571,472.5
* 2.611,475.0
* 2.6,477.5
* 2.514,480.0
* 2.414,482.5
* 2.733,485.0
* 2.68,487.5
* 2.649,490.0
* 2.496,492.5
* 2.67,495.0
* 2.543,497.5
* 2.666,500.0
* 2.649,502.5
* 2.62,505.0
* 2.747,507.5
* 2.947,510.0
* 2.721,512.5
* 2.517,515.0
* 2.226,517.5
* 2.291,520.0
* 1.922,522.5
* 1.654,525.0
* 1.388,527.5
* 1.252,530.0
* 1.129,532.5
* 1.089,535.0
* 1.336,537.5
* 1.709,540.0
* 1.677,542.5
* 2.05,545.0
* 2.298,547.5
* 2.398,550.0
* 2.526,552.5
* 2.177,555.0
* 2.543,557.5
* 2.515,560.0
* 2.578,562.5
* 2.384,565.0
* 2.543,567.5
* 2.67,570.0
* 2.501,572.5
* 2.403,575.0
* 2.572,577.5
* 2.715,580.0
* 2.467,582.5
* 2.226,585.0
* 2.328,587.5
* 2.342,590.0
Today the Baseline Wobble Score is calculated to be 0.83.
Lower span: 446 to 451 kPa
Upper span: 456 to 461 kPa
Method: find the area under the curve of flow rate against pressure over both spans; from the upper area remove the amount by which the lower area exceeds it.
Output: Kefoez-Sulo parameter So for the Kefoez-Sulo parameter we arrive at 12.6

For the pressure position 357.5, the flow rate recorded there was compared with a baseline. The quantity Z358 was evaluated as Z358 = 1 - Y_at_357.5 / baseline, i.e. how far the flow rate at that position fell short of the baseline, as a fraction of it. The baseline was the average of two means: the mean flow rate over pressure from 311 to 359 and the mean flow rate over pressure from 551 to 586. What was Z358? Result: 0.4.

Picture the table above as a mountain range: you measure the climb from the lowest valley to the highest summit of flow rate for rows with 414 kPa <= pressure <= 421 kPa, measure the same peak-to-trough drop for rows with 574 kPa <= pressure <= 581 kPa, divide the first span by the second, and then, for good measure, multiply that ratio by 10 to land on 4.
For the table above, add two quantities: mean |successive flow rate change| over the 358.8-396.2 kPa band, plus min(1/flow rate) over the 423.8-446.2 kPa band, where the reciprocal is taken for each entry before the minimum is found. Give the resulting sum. 0.57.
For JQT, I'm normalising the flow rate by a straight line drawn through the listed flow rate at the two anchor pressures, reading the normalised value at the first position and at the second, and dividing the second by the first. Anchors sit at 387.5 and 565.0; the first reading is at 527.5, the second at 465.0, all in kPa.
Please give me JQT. 2.29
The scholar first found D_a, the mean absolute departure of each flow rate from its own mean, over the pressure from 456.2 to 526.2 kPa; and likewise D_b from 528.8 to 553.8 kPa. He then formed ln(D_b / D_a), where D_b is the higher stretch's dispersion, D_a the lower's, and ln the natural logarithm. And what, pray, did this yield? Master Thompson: 1.0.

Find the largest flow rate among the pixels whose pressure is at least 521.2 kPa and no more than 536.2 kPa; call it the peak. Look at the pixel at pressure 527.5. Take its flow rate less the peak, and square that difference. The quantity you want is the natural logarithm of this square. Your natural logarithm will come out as -1.3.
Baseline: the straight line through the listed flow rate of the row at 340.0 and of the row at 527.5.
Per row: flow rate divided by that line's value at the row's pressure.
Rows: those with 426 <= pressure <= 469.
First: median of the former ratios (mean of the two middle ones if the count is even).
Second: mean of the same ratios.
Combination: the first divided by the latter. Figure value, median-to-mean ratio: 1.018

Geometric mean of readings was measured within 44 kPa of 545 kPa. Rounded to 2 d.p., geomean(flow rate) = 2.15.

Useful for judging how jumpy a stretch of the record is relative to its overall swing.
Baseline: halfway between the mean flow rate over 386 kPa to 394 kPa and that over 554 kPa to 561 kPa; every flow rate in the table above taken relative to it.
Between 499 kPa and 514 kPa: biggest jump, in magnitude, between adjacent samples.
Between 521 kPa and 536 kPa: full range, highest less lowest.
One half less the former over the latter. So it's 0.23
